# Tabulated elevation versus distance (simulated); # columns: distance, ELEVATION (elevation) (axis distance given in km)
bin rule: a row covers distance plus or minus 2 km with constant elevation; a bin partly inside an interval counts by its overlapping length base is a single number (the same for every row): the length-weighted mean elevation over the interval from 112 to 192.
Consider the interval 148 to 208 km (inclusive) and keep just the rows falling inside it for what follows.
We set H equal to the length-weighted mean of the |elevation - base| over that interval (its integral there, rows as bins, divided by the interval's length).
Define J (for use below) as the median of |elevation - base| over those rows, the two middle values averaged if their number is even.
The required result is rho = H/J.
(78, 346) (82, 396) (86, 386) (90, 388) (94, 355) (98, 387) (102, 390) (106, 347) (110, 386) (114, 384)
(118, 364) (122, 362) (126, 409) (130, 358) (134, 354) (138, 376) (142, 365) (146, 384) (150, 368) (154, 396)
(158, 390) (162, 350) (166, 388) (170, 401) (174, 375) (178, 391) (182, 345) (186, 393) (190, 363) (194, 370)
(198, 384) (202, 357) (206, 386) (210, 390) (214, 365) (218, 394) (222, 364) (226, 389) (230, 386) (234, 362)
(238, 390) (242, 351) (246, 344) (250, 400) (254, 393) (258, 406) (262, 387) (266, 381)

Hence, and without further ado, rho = 1.06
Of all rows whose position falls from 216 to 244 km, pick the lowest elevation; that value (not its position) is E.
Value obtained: 351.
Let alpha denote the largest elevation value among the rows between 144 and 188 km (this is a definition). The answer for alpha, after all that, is 401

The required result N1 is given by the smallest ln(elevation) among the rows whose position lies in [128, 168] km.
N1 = 5.858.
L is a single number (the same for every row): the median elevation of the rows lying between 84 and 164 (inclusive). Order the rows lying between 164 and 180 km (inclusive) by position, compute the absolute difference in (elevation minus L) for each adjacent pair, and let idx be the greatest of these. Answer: 26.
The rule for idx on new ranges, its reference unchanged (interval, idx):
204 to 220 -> 29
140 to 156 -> 28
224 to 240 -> 28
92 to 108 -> 43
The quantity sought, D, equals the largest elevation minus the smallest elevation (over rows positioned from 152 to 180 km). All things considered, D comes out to 51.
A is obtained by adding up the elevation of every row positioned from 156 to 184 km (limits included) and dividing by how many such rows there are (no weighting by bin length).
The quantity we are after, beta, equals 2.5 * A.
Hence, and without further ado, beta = 943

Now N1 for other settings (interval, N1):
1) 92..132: 5.849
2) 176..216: 5.844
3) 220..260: 5.841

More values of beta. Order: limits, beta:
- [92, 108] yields 924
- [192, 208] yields 936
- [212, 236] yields 942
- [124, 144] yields 931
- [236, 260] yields 952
